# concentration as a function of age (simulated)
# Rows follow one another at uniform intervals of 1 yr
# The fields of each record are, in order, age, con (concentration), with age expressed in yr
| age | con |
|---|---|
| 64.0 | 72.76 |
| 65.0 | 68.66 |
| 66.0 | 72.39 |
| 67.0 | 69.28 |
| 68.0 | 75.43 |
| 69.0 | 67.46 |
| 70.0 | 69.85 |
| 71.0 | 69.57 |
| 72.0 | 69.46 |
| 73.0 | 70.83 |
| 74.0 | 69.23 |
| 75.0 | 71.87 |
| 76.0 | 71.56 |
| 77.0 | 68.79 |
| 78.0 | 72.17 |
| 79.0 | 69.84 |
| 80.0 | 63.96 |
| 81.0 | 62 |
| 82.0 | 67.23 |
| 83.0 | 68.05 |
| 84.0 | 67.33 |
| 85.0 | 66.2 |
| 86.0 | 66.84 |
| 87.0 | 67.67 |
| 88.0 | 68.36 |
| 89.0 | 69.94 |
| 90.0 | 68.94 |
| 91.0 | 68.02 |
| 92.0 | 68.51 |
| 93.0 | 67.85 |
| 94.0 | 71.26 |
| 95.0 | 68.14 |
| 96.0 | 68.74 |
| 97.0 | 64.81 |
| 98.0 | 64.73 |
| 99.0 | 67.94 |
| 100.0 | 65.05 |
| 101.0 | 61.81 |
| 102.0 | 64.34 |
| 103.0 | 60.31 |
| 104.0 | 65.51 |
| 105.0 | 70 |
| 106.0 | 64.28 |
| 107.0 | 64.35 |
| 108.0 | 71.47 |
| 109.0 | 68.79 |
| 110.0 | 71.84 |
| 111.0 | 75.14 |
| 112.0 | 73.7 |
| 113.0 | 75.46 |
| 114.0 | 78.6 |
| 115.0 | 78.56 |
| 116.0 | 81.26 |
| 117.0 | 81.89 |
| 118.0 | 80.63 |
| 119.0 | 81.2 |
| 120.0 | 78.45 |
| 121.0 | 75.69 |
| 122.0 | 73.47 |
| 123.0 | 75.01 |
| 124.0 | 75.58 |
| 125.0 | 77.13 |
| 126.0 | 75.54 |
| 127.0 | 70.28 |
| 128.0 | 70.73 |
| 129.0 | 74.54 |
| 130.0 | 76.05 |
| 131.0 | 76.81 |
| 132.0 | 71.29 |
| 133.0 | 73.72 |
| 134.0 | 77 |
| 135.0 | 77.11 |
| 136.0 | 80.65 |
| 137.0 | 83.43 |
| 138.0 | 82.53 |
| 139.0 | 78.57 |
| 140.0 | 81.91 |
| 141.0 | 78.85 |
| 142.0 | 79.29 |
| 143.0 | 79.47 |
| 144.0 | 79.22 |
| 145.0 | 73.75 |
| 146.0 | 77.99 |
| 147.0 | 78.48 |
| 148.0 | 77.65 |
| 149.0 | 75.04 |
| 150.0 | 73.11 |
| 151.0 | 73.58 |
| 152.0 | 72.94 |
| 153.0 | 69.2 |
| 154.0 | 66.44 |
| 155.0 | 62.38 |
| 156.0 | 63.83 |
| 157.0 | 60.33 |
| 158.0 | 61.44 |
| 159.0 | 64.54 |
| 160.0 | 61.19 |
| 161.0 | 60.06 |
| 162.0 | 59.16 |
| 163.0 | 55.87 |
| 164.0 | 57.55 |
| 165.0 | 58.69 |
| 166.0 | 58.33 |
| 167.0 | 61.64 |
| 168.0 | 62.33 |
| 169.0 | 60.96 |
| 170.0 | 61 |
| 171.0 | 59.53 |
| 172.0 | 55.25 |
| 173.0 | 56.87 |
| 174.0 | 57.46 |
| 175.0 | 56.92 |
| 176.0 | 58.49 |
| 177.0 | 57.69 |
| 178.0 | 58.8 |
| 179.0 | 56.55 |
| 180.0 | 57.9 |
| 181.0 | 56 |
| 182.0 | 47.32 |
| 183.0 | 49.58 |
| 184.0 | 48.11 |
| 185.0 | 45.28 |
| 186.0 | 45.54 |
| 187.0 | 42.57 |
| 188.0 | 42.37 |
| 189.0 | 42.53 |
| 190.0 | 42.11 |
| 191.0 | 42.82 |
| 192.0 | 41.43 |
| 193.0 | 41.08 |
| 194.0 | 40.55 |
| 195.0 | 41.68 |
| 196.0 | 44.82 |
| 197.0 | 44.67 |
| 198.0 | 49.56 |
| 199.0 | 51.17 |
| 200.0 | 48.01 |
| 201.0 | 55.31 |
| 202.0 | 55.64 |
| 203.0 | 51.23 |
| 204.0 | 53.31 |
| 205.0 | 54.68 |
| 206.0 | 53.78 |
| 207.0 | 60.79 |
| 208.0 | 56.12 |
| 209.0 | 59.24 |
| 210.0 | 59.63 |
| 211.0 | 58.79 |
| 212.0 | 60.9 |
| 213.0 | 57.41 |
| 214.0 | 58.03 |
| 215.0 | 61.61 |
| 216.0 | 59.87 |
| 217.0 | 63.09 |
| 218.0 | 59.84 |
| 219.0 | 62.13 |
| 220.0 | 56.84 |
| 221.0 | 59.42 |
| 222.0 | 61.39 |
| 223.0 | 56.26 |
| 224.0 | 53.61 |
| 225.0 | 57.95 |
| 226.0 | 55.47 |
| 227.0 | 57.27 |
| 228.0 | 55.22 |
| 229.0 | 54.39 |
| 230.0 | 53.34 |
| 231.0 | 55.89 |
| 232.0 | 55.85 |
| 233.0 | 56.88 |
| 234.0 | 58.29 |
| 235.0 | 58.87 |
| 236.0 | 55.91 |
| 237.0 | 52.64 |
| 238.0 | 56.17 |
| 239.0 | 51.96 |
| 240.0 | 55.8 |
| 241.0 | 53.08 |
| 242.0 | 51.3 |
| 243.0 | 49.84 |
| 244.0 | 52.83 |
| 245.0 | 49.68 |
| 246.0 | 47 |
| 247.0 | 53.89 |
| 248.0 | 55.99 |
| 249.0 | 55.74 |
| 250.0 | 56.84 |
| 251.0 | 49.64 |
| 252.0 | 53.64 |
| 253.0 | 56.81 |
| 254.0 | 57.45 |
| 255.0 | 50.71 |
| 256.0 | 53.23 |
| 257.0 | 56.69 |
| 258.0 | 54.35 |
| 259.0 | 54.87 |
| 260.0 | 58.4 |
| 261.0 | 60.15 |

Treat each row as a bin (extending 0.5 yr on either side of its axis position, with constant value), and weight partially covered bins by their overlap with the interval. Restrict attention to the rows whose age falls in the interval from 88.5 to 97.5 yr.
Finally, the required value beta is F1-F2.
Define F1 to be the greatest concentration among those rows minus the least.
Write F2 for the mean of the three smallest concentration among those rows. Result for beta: -60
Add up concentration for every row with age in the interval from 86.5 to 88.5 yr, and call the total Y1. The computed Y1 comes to 136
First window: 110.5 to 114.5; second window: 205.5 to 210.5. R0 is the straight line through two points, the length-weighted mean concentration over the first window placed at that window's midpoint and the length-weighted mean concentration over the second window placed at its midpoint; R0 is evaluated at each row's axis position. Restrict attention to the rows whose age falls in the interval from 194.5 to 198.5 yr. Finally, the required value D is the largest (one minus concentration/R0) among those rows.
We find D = 0.31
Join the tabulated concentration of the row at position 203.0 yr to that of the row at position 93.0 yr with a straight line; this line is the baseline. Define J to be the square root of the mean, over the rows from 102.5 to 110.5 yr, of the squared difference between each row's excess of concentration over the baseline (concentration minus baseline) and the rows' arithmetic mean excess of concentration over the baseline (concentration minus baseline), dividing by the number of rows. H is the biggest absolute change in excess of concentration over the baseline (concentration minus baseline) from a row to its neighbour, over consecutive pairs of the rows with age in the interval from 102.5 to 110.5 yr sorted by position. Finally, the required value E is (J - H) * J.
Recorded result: -13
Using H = 7.3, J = 4.08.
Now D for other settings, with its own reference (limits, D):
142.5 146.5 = -0.06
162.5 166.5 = 0.16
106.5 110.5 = 0.16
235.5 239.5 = 0.00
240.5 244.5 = 0.03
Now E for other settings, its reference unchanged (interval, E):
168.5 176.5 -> -4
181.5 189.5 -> -1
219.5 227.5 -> -6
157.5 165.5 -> -2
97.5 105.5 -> -7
